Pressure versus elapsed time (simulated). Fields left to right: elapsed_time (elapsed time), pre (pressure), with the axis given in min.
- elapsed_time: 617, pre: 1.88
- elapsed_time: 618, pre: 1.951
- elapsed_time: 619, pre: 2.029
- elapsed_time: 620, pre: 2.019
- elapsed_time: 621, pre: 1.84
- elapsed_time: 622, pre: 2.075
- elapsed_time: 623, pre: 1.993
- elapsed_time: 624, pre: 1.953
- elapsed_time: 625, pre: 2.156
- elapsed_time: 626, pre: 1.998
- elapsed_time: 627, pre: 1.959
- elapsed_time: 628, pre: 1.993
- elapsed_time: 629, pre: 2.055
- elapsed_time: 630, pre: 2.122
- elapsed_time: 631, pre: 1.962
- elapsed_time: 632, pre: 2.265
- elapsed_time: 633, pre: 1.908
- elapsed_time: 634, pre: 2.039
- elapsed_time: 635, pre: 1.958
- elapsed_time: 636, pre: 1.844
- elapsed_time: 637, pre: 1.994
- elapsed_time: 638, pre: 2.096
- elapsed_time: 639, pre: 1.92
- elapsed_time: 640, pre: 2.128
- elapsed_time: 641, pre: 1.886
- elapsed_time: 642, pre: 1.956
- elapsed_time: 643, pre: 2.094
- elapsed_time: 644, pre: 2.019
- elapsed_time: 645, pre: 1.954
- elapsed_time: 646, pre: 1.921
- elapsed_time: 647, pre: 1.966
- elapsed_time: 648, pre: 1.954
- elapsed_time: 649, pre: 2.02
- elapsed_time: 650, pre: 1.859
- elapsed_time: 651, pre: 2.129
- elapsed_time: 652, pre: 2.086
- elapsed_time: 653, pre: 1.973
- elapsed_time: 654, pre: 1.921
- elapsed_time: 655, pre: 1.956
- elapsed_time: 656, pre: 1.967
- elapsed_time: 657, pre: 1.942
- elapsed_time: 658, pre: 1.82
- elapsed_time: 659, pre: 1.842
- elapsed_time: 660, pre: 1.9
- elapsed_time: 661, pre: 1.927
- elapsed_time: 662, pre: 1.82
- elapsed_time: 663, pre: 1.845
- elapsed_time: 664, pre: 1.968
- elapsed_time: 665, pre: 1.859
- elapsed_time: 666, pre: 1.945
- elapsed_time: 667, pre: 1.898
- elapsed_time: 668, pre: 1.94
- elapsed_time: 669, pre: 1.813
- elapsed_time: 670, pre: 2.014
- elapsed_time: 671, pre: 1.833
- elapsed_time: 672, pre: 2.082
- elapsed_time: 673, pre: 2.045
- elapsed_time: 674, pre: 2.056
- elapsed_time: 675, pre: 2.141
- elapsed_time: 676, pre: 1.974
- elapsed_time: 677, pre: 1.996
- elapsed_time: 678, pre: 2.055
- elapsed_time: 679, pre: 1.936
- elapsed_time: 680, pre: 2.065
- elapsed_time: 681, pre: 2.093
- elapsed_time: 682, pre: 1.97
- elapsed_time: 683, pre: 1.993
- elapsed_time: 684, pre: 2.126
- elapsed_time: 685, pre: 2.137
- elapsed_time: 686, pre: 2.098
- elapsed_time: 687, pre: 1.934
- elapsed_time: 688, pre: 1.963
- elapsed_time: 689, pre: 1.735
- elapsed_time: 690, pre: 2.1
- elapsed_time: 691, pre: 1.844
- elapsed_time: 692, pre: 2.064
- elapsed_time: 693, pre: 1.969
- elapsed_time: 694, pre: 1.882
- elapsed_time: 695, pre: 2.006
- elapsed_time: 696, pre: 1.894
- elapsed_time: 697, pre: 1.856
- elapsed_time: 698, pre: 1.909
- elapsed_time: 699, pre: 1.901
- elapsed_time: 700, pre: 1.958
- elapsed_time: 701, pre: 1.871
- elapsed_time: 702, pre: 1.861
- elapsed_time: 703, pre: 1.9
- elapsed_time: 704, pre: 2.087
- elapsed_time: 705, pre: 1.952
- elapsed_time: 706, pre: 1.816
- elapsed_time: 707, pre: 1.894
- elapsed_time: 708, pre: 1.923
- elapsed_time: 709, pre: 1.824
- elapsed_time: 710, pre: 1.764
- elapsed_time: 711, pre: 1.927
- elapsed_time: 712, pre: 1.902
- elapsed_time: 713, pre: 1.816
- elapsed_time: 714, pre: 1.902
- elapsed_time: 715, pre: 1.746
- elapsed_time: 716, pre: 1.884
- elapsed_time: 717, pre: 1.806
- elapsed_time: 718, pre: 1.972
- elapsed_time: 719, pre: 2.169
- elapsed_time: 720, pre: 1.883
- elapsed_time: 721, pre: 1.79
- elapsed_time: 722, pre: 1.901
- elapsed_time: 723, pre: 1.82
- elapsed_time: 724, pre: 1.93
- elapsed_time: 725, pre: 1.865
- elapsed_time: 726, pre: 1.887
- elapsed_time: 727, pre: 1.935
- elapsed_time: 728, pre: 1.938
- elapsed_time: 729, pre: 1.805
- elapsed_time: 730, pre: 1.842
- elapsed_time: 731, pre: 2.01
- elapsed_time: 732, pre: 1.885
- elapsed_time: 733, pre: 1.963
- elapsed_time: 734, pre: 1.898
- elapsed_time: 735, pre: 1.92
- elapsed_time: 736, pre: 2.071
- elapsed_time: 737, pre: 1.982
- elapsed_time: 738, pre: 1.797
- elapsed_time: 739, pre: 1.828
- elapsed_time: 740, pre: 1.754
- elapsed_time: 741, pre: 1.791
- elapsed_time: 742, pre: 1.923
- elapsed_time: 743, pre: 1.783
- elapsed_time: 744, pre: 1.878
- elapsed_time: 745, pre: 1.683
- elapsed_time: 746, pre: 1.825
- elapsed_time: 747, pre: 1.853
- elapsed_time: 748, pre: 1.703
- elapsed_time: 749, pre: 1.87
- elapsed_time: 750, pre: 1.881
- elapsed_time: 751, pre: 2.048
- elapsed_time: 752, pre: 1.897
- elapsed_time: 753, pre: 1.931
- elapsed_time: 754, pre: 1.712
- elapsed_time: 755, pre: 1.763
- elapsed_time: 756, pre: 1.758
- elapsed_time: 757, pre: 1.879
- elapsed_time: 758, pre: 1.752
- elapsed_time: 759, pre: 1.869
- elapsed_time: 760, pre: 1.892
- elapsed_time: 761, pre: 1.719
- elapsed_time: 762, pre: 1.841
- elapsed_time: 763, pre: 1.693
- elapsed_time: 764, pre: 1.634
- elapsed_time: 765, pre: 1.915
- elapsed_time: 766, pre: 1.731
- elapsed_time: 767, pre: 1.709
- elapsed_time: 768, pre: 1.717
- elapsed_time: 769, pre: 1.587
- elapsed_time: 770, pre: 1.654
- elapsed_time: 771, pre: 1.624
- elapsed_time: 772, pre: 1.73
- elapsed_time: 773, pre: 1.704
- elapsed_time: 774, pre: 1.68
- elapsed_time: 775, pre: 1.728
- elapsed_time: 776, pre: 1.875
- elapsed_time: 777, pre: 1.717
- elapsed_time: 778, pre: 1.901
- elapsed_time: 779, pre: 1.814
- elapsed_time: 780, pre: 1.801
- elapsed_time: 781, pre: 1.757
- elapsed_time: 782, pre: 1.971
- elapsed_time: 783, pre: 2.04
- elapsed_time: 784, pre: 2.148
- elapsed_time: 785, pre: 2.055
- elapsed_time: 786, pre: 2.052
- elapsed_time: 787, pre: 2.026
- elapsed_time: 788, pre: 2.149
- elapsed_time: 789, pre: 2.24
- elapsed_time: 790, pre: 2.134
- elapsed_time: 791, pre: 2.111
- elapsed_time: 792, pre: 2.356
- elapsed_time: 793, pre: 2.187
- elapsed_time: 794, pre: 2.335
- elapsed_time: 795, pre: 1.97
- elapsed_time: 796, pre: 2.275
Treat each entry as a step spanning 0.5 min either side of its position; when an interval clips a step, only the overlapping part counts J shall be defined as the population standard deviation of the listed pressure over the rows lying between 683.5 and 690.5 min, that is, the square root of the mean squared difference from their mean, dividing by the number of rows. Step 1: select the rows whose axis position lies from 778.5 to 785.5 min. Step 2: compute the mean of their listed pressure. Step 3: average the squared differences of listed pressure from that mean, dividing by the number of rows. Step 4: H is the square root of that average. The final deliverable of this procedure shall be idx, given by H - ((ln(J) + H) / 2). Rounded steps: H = 0.139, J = 0.14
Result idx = 1.1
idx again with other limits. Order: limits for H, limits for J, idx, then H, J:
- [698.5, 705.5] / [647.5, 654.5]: 1.3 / 0.072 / 0.09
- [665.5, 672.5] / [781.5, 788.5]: 1.5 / 0.088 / 0.06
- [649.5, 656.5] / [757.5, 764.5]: 1.2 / 0.086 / 0.09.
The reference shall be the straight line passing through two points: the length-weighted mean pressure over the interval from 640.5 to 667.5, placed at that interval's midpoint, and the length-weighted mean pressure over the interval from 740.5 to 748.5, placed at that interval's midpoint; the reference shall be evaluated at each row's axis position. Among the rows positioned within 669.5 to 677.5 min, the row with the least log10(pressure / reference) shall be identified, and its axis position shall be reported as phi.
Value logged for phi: 671 min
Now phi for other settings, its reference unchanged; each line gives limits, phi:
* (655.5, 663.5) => 658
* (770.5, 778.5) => 771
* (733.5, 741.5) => 740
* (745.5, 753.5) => 748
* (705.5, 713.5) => 710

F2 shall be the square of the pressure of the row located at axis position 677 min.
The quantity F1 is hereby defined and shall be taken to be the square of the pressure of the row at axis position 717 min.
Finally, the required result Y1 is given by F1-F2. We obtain -0.7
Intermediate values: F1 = 3.3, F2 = 4.0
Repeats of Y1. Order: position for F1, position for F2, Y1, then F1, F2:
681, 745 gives 1.5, 4.4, 2.8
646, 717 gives 0.4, 3.7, 3.3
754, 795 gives -0.9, 2.9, 3.9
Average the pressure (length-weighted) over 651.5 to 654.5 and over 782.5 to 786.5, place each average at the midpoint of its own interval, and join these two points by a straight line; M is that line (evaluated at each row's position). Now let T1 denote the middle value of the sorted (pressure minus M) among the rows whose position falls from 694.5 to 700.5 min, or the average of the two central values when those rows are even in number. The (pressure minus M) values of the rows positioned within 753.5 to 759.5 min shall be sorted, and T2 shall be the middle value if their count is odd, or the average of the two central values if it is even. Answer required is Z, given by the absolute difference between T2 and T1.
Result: 0.18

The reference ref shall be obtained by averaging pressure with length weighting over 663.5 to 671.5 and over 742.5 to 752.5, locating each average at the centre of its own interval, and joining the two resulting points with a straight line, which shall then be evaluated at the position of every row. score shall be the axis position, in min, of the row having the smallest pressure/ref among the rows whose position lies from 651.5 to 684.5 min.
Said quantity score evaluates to 658 min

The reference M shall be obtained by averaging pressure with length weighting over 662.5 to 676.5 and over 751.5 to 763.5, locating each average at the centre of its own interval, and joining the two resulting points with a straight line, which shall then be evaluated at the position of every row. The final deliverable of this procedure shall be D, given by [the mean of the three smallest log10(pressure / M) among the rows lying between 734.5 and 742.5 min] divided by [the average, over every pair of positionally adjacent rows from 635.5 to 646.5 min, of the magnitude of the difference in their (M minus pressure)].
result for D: -0.11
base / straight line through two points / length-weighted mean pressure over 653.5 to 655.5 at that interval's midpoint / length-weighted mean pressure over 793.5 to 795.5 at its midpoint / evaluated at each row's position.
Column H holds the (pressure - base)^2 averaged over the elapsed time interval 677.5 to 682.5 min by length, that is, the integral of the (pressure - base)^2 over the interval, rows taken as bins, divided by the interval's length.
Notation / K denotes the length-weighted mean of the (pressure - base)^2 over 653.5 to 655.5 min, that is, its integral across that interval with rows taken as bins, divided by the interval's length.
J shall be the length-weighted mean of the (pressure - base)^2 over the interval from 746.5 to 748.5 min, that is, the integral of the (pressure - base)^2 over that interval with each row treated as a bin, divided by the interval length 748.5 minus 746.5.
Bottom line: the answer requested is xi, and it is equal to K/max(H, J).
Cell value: 0.0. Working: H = 0.0058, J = 0.10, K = 0.000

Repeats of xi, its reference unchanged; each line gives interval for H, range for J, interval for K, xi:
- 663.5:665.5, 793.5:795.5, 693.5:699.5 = 0.3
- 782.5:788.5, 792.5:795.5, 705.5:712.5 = 1.2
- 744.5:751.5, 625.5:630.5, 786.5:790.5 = 0.1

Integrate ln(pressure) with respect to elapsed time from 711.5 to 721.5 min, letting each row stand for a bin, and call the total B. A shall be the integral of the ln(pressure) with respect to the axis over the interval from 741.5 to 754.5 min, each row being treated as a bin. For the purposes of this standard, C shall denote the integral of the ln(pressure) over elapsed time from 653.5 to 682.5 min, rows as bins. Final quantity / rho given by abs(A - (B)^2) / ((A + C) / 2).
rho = 2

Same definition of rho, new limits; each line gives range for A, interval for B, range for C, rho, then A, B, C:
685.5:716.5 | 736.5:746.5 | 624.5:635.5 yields 1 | 20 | 6.0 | 8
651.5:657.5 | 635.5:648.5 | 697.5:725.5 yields 7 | 4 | 8.9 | 18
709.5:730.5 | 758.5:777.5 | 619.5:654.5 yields 5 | 13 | 10.5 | 24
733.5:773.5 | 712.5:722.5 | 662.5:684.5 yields 1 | 24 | 6.3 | 15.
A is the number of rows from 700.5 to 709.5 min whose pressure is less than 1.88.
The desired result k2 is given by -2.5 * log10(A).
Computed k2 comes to -1.5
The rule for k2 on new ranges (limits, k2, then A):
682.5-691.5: -0.8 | 2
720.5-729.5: -1.5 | 4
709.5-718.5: -1.5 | 4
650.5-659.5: -0.8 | 2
